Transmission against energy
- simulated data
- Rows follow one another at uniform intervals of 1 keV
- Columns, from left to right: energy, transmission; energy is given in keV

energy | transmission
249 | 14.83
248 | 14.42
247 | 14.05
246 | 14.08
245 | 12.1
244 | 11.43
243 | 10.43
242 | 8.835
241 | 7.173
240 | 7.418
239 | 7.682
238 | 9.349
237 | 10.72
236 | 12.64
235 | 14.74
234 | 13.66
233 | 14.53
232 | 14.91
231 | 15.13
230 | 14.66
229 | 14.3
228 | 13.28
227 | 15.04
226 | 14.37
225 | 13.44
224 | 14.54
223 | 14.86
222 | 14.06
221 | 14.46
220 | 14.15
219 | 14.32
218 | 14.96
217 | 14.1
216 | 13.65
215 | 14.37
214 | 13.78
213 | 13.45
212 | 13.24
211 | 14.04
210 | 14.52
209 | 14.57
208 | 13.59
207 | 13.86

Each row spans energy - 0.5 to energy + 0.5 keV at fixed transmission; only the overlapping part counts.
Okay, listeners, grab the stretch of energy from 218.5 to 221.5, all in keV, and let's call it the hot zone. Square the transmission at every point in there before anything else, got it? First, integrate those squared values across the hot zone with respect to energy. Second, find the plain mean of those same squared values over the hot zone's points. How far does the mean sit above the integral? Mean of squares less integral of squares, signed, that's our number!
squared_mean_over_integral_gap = -410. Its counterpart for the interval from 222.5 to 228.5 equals -1018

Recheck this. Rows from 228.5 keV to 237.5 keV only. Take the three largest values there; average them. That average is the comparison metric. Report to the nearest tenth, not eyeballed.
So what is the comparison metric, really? 14.9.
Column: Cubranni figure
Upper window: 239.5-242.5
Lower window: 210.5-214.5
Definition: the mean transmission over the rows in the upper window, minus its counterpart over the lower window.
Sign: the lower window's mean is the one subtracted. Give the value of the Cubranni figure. -5.8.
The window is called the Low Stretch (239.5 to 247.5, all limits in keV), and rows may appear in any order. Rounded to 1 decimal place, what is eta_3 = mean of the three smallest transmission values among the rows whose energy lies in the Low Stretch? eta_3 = 7.8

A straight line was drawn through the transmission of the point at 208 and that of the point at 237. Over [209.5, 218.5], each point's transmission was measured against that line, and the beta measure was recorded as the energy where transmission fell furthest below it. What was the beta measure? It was 212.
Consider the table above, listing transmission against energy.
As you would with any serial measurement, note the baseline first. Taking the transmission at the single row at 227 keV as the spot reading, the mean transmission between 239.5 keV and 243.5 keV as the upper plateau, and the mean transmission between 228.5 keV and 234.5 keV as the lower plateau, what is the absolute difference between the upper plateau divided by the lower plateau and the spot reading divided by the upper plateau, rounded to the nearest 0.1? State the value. 1.2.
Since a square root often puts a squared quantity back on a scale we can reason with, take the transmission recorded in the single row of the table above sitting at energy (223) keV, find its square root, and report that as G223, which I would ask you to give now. 3.85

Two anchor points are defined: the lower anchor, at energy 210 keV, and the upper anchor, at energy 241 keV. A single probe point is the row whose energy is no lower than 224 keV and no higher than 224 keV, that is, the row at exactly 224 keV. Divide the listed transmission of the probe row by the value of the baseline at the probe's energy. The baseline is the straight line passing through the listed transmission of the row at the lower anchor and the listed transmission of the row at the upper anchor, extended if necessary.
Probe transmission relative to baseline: 1.30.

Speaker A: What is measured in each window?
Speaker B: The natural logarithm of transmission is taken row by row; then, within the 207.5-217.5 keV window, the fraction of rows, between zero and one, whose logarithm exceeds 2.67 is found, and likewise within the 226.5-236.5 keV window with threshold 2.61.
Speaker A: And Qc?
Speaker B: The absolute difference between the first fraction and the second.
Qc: 0.60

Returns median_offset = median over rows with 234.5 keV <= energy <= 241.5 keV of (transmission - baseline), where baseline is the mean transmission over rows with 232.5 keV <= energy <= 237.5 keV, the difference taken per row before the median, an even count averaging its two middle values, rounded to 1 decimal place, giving -3.9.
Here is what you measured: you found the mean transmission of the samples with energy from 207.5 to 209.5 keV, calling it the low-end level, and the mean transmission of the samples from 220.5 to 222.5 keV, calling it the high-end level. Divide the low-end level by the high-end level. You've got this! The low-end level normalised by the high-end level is 0.99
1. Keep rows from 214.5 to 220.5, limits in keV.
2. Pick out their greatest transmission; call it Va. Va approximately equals 14.96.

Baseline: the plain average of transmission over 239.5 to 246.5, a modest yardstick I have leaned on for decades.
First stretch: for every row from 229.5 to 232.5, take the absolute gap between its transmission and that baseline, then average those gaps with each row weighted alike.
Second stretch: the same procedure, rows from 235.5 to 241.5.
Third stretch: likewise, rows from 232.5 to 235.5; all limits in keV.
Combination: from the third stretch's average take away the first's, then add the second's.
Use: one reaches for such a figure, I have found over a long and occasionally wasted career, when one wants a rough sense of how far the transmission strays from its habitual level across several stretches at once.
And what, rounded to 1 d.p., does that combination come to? 1.4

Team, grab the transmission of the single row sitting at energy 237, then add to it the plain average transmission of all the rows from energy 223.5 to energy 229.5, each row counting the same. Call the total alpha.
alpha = 24.9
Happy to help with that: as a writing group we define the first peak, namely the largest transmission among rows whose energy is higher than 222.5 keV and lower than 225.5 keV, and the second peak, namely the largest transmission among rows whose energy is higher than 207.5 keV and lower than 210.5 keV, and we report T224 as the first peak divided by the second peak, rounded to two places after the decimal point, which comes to 1.02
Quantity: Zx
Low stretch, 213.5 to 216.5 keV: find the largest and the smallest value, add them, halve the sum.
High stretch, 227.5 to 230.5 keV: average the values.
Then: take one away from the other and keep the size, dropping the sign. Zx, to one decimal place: 0.1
